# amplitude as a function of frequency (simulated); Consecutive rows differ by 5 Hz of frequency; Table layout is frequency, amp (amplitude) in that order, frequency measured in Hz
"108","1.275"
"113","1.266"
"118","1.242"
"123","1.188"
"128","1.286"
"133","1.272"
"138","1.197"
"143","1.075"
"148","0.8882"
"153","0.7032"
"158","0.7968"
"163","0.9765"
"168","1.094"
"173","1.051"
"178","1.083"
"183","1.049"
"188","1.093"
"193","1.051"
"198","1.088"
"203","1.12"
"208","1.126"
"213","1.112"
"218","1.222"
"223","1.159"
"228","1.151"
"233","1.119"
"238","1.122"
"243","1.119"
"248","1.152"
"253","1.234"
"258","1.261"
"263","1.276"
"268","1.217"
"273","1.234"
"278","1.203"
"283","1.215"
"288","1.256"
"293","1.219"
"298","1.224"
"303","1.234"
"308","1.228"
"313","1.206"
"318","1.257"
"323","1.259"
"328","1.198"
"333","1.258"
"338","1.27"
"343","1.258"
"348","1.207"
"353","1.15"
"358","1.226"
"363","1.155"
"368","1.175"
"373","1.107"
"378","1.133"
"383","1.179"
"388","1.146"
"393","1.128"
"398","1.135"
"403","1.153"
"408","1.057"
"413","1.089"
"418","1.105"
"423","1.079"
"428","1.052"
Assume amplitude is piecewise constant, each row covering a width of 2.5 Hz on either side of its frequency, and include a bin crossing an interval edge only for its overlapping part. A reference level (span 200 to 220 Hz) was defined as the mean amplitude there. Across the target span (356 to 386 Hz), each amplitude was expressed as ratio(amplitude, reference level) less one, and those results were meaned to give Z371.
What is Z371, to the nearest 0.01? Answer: 0.02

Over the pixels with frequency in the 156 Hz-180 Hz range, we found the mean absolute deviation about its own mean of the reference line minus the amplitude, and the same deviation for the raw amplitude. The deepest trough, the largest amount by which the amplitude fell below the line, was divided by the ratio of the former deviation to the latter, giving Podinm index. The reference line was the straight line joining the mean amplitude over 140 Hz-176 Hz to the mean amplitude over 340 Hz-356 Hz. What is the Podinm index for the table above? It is 0.16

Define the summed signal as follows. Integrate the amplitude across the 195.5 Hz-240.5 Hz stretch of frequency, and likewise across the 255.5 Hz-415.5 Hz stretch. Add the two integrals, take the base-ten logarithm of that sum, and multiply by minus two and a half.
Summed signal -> -6.0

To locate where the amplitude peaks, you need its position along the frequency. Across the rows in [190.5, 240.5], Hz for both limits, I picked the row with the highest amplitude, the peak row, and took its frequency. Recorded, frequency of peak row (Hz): 218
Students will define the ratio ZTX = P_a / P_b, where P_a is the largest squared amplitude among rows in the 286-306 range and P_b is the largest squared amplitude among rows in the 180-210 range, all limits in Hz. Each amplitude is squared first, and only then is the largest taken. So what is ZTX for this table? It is 1.24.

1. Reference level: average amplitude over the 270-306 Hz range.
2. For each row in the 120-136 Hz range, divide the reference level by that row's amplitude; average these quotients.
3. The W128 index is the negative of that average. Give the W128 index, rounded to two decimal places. -0.98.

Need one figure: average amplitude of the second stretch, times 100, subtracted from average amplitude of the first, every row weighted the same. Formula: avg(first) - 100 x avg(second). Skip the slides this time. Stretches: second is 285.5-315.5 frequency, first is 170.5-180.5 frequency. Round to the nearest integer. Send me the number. -122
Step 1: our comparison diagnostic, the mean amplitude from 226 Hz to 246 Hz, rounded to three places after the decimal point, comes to 1.128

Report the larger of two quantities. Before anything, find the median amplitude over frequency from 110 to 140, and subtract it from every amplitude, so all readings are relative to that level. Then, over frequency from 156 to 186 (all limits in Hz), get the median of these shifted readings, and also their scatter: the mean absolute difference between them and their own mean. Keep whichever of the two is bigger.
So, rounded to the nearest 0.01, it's 0.08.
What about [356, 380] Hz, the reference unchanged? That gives 0.03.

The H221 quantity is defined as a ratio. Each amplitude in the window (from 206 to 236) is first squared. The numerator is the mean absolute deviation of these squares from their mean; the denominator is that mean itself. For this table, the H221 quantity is 0.051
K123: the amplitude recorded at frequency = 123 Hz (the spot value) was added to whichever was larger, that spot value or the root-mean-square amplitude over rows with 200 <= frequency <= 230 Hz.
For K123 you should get 2.38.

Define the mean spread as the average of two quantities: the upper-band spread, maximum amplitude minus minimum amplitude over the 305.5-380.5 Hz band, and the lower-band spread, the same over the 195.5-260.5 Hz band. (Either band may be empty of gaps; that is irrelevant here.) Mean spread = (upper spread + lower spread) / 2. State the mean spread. 0.17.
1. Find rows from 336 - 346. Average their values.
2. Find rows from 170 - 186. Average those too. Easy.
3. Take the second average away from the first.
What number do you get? 0.20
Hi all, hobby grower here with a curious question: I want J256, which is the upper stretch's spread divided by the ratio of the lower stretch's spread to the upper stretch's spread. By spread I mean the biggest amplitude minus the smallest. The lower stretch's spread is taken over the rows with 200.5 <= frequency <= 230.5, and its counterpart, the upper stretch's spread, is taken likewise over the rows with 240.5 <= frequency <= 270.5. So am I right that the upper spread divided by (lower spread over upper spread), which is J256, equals 0.22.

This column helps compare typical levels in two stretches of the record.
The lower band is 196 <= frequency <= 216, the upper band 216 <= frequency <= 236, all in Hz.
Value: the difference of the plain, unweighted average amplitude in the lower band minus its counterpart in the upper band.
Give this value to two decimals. -0.05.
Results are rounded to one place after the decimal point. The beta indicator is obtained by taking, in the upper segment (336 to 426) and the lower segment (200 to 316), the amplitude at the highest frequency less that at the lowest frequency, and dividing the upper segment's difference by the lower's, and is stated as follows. -2.2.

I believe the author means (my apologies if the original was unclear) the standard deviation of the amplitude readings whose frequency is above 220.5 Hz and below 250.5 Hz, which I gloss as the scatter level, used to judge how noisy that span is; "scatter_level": 0.02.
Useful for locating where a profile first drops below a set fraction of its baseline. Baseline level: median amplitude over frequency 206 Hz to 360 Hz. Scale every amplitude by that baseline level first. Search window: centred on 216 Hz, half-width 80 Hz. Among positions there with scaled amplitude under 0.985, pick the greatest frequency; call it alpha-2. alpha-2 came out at 248 Hz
